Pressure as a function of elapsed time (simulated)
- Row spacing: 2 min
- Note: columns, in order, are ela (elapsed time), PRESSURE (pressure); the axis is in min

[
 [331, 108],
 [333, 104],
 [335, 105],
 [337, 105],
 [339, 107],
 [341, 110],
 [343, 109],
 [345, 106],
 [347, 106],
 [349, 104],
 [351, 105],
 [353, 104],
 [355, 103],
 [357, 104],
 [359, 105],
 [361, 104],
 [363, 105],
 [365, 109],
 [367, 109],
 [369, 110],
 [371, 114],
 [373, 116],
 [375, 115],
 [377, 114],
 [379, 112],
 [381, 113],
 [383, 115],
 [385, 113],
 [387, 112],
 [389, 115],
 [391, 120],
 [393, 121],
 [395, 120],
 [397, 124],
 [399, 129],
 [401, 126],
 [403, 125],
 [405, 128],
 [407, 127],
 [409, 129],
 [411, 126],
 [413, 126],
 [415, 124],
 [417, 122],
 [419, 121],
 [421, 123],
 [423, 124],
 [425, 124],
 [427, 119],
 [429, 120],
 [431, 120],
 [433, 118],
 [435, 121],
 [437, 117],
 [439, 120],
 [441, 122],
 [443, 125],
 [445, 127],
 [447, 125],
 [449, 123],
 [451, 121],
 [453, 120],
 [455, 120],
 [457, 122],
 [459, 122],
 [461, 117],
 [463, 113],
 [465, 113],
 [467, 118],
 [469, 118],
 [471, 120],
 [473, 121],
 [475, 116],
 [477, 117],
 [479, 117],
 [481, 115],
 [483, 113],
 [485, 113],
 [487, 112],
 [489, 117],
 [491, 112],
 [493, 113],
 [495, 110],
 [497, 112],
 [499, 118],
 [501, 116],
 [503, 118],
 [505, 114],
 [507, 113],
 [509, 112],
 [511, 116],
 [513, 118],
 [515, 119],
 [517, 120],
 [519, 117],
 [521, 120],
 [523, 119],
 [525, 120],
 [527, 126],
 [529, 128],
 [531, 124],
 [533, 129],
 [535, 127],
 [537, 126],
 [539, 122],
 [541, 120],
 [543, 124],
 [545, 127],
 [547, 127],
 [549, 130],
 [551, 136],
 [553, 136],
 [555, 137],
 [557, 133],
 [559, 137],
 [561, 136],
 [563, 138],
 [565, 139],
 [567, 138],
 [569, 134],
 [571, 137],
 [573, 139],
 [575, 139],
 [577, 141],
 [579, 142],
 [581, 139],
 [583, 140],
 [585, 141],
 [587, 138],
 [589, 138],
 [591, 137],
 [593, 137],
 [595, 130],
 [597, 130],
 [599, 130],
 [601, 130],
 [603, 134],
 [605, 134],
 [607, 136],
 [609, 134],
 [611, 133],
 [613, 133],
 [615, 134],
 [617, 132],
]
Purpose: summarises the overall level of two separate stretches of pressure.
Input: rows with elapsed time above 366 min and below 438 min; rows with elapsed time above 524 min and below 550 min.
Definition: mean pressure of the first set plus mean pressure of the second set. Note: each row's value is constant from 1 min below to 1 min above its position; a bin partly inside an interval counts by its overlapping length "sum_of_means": 245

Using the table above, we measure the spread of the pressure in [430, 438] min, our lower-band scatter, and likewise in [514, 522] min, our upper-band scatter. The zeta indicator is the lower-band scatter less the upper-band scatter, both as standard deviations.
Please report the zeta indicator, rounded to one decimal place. 0.4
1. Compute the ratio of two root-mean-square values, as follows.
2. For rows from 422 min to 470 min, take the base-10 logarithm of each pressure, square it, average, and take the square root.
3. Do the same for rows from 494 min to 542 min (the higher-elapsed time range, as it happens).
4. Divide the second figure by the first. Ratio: 1.00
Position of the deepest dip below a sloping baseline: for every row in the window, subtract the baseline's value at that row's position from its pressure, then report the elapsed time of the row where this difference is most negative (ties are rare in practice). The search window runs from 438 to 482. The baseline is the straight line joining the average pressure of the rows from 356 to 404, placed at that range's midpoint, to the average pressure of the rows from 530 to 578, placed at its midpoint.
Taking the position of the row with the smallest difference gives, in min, 465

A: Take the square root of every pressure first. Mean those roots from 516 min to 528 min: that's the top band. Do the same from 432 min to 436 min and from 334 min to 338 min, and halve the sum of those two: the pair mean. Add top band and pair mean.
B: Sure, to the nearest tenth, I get 21.6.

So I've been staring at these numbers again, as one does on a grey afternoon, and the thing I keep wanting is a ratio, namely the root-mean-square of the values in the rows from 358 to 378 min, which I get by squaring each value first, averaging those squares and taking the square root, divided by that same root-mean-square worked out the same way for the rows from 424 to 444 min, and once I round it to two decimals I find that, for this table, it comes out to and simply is 0.91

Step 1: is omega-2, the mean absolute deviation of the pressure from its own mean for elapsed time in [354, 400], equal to 5.09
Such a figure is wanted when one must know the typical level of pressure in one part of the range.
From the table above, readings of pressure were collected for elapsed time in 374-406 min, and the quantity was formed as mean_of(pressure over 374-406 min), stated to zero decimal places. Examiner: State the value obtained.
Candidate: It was 119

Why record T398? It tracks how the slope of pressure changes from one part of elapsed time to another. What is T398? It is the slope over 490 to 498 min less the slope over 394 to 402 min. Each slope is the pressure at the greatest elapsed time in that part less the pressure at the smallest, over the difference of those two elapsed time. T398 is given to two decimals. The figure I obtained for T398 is -1.00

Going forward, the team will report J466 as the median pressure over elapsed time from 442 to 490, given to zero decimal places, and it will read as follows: 118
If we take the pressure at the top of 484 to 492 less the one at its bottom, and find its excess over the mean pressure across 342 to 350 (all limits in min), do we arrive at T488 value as -107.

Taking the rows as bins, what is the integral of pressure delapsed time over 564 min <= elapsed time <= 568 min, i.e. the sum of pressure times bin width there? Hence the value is 554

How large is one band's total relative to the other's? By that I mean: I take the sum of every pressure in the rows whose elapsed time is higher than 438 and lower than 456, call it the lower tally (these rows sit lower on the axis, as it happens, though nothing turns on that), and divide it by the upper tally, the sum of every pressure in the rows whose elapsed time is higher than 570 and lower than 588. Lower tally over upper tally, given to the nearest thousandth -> 0.878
